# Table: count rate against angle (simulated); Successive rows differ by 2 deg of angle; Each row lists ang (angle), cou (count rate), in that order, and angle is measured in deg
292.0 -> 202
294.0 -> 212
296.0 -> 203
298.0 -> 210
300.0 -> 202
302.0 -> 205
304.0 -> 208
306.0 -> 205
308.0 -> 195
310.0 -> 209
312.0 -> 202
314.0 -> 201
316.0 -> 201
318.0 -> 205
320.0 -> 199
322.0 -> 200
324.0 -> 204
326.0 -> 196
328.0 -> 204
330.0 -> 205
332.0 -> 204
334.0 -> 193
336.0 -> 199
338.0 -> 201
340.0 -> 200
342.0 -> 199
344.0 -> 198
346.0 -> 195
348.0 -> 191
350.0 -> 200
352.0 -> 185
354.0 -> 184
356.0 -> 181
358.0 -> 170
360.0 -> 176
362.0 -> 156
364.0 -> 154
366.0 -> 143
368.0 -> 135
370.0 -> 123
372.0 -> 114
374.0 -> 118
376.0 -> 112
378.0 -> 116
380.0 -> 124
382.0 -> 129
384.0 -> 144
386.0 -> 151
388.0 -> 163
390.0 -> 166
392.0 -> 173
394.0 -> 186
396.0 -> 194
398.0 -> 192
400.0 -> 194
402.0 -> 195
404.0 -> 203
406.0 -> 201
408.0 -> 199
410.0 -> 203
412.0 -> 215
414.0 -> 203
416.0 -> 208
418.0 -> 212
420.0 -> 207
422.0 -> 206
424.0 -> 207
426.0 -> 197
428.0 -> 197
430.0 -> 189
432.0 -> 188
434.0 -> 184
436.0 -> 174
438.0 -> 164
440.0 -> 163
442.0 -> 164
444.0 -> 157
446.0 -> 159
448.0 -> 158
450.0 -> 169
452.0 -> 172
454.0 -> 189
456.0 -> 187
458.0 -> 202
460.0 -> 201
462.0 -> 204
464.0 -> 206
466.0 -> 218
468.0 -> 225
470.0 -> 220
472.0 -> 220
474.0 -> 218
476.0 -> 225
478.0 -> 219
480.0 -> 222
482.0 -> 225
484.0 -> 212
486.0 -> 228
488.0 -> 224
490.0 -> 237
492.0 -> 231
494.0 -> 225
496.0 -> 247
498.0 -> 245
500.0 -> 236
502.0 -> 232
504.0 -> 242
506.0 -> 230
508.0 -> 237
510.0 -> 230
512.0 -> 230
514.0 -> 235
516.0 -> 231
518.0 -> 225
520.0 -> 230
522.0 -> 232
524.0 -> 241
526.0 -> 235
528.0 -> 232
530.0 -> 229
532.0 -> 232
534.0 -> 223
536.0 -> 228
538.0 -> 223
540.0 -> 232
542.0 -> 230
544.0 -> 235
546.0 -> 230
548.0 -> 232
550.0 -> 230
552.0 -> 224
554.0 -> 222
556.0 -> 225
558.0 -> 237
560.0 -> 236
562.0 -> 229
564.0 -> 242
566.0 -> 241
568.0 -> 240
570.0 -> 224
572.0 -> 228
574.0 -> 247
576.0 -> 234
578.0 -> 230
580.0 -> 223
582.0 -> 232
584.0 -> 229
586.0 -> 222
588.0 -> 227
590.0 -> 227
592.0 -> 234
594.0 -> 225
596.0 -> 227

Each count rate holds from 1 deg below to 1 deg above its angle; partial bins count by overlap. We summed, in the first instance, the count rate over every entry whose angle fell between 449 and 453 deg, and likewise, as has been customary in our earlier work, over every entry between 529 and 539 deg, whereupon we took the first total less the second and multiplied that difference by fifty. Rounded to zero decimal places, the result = -39700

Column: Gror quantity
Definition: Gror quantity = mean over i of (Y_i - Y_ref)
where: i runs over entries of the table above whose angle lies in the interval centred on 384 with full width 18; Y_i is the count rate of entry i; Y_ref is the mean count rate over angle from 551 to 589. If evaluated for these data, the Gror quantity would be -89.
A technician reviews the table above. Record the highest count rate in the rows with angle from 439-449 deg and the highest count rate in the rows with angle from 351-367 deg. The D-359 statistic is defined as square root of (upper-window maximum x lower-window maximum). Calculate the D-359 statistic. 174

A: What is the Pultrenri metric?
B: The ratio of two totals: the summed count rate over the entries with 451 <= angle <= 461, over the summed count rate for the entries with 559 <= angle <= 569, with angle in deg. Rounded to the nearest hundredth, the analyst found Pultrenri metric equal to 0.80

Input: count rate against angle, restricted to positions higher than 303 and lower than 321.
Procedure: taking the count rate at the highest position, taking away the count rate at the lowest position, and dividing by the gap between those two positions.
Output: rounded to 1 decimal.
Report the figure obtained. -0.6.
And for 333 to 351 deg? 0.4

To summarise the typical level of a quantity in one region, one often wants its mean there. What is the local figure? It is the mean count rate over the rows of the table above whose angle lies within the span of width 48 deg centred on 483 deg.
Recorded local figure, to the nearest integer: 225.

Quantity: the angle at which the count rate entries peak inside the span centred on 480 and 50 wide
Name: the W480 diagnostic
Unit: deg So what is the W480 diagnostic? 496.0 deg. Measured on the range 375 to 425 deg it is 412.0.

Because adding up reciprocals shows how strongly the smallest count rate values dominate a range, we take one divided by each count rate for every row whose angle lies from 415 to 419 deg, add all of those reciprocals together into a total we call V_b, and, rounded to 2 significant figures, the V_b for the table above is 0.0095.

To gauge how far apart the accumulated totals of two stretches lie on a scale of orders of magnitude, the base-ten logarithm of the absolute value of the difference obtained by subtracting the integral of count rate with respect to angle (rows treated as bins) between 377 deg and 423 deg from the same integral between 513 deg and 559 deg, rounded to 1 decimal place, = 3.3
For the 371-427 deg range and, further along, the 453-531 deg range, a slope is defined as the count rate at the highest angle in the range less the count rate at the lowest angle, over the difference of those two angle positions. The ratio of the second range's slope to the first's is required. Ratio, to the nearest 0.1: 0.3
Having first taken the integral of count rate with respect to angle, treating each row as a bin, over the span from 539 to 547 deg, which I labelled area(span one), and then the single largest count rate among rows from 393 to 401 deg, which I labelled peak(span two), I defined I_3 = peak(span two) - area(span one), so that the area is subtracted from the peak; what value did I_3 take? -1660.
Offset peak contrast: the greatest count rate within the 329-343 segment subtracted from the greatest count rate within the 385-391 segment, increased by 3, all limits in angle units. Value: -36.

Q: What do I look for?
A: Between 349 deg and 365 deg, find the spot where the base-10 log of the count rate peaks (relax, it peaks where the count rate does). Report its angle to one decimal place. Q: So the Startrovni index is 350.0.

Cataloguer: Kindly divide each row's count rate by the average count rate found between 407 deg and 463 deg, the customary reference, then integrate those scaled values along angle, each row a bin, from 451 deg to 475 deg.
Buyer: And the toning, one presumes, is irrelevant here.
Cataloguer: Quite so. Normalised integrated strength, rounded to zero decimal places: 26 deg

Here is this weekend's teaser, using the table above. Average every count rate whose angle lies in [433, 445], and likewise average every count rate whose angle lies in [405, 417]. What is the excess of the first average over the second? -37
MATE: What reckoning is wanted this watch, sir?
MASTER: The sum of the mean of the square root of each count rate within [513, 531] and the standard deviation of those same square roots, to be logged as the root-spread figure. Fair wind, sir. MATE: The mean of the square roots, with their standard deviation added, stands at 15.4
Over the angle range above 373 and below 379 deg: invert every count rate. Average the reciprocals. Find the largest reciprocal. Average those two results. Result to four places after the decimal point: 0.0088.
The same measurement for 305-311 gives 0.0050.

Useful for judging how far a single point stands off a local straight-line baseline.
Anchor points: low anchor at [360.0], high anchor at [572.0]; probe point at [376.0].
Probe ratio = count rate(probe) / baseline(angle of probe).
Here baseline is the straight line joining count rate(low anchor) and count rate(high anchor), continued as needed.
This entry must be 0.62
